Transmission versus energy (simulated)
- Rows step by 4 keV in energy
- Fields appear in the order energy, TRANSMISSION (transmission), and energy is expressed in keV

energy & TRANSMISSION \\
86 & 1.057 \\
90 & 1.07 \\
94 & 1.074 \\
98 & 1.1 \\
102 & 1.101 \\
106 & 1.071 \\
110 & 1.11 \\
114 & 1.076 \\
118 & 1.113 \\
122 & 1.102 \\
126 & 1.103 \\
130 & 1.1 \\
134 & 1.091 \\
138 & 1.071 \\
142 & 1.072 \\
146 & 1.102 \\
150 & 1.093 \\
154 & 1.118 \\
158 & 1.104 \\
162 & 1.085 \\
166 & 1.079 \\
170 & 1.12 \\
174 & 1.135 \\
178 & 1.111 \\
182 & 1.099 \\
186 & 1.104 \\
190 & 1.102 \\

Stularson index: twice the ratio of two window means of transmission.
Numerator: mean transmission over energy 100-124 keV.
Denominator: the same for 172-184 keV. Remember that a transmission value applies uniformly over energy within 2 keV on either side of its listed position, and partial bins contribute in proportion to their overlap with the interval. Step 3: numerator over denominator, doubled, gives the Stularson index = 1.97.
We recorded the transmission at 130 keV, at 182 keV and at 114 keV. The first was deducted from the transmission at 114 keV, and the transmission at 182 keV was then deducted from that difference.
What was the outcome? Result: -1.12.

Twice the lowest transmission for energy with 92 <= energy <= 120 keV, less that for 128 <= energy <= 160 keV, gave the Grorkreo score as 1.07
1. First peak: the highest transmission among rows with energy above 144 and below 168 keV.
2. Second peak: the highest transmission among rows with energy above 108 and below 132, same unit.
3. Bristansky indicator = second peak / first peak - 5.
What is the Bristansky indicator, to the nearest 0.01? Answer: -4.00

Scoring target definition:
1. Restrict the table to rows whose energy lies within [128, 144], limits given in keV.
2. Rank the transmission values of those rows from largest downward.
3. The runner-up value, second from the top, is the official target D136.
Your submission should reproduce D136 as 1.091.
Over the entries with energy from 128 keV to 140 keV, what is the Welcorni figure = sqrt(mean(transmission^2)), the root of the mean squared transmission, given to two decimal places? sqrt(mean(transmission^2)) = 1.09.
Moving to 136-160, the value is 1.09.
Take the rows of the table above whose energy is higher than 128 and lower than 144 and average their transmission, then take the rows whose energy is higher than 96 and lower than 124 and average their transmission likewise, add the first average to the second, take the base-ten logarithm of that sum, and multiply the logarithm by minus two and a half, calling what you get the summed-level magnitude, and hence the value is -0.846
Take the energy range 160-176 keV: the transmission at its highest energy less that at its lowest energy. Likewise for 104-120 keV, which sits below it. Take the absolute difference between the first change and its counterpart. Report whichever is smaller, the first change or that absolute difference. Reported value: 0.008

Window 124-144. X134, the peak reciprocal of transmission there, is 0.934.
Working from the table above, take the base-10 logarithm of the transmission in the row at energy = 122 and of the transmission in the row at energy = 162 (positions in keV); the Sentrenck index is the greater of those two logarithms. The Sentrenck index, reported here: 0.042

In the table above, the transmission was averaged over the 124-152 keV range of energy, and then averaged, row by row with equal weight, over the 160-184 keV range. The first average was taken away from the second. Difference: 0.015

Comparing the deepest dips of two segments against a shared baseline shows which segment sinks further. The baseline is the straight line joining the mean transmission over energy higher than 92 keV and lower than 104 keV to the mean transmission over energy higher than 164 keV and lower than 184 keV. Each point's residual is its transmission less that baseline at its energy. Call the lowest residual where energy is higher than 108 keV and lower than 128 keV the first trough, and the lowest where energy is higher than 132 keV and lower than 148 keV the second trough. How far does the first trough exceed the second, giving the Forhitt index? 0.010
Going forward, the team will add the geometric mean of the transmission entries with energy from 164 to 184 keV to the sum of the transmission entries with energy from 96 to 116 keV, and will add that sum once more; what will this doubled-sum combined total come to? 12.02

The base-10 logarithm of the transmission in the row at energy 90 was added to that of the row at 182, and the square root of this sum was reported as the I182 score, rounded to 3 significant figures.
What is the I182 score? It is 0.265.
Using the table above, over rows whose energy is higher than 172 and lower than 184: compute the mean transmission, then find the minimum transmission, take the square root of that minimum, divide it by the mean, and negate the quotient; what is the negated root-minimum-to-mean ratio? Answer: -0.940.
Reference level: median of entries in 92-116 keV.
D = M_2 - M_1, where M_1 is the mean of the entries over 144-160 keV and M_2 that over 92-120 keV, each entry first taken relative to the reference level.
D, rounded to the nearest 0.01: -0.01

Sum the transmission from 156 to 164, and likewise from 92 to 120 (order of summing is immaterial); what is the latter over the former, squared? 12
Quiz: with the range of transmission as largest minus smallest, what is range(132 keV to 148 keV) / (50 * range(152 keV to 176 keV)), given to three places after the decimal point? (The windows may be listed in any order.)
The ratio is 0.011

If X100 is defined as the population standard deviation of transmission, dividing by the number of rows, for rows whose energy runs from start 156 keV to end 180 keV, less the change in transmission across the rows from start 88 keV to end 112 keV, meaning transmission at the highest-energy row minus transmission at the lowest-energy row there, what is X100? -0.0207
